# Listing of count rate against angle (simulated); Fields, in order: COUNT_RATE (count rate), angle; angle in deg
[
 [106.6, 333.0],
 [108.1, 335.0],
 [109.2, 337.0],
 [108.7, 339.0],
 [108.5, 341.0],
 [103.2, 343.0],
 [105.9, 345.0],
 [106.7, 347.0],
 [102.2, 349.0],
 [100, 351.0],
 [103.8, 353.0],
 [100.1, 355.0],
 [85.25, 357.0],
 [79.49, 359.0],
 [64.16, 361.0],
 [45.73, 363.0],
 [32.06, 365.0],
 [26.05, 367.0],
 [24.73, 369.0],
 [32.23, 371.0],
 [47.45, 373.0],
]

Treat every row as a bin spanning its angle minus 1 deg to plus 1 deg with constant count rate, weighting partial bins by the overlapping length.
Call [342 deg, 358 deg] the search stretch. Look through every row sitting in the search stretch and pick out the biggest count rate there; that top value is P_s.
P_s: 106.7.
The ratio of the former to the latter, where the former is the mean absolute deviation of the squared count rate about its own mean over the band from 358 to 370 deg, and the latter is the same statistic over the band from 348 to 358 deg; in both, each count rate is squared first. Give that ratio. 1.88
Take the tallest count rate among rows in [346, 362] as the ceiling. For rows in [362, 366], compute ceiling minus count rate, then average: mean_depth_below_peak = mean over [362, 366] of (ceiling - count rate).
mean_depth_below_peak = 68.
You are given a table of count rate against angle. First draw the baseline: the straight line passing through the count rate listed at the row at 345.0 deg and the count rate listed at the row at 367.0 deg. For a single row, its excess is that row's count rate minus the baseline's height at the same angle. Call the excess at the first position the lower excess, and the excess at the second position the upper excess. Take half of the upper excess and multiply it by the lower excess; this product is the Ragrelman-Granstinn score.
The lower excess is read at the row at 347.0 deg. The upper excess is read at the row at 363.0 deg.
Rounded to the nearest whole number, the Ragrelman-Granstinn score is 21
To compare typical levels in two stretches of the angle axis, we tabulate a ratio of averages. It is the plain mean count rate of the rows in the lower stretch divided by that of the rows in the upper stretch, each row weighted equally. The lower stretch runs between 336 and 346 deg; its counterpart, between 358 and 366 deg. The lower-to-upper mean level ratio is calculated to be 1.9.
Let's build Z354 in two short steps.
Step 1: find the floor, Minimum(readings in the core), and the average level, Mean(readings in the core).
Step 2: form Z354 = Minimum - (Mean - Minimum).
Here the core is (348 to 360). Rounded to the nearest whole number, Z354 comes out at 64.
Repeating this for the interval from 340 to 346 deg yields 101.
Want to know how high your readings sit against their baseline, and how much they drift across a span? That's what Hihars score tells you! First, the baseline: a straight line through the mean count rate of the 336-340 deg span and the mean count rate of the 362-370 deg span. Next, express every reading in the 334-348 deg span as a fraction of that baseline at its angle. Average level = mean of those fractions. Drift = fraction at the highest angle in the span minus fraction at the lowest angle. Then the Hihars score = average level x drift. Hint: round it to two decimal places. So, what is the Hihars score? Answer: 0.37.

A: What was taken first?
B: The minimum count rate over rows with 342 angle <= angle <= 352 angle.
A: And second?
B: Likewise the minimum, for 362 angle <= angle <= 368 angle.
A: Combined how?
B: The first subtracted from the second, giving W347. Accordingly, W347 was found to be -74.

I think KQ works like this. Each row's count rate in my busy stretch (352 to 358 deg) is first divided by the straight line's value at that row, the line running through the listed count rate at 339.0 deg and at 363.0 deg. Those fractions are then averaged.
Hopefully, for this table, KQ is 1.44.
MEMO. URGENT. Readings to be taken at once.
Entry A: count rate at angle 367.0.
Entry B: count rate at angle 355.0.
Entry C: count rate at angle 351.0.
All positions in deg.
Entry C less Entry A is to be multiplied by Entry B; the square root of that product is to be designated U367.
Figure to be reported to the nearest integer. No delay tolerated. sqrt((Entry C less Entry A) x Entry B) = 86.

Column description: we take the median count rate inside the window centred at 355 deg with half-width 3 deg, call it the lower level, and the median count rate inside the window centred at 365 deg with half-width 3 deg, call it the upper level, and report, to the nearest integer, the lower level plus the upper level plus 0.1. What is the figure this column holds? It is 132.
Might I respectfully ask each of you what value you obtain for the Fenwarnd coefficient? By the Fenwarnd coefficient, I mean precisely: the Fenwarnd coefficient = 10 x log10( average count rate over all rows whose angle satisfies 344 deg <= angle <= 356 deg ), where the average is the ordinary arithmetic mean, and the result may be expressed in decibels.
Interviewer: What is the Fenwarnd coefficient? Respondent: 20.13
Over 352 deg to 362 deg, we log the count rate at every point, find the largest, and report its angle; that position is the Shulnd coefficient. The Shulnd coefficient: 353.0 deg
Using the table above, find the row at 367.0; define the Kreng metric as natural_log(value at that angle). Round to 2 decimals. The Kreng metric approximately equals 3.26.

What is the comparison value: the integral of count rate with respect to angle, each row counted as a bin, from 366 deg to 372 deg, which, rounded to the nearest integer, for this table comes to 166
